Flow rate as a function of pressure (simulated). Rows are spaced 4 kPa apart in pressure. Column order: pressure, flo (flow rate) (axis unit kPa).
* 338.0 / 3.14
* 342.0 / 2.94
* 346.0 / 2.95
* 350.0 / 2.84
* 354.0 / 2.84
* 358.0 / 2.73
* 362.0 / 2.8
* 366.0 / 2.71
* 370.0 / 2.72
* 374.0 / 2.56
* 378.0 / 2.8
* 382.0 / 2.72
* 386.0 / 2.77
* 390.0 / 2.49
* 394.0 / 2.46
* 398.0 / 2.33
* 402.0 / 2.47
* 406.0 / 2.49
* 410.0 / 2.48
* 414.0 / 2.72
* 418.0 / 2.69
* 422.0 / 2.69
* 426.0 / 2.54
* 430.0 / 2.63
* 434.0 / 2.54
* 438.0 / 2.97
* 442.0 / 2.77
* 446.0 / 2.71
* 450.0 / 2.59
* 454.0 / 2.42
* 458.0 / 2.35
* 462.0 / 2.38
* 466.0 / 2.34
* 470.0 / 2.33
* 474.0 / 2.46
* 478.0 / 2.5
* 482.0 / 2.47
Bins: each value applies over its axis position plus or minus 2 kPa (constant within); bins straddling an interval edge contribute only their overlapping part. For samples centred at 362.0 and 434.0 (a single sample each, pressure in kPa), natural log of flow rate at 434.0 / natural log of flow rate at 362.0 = 0.91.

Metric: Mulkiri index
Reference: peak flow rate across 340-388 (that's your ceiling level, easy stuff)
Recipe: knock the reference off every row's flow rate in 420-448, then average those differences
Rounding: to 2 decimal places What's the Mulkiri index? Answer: -0.26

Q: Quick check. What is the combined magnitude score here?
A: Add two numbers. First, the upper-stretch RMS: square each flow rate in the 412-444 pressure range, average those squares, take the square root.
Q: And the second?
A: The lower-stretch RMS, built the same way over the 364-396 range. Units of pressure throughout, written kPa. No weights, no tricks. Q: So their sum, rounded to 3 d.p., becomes 5.353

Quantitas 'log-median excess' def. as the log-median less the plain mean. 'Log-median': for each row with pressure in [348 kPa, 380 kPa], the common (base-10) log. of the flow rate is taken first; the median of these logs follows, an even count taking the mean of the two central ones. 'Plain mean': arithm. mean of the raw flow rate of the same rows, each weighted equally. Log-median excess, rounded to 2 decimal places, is -2.31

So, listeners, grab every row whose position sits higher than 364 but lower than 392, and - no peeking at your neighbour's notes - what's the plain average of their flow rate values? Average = 2.68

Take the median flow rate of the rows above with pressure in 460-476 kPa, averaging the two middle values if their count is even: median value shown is 2.36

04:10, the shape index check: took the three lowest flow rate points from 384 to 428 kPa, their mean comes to 2.42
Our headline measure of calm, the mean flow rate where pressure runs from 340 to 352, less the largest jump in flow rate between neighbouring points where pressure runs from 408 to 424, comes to 2.67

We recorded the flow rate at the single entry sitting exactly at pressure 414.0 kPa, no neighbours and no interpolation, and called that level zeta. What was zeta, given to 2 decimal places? 2.72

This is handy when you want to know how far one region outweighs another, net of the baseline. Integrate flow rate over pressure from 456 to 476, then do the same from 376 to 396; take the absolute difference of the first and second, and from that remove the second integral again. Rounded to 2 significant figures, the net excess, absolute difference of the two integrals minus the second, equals -47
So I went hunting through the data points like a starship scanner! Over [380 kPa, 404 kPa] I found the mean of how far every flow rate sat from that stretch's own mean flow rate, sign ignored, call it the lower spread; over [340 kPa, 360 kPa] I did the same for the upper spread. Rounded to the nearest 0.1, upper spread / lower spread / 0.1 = 5.0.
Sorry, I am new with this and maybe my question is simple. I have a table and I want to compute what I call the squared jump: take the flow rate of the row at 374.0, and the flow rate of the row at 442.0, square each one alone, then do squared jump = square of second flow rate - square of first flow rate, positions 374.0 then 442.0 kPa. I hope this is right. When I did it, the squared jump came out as 1.1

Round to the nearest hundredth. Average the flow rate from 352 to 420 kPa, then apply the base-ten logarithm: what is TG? 0.42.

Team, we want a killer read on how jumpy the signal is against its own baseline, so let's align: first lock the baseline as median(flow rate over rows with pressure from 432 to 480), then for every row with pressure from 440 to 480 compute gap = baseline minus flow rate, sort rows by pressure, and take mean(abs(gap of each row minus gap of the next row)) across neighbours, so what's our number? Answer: 0.074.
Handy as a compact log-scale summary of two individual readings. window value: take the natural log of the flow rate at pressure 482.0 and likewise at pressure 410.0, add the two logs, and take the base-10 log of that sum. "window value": 0.26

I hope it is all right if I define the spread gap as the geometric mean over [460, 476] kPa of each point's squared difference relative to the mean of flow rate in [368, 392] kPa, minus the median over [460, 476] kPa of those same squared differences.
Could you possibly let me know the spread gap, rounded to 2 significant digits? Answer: -0.014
